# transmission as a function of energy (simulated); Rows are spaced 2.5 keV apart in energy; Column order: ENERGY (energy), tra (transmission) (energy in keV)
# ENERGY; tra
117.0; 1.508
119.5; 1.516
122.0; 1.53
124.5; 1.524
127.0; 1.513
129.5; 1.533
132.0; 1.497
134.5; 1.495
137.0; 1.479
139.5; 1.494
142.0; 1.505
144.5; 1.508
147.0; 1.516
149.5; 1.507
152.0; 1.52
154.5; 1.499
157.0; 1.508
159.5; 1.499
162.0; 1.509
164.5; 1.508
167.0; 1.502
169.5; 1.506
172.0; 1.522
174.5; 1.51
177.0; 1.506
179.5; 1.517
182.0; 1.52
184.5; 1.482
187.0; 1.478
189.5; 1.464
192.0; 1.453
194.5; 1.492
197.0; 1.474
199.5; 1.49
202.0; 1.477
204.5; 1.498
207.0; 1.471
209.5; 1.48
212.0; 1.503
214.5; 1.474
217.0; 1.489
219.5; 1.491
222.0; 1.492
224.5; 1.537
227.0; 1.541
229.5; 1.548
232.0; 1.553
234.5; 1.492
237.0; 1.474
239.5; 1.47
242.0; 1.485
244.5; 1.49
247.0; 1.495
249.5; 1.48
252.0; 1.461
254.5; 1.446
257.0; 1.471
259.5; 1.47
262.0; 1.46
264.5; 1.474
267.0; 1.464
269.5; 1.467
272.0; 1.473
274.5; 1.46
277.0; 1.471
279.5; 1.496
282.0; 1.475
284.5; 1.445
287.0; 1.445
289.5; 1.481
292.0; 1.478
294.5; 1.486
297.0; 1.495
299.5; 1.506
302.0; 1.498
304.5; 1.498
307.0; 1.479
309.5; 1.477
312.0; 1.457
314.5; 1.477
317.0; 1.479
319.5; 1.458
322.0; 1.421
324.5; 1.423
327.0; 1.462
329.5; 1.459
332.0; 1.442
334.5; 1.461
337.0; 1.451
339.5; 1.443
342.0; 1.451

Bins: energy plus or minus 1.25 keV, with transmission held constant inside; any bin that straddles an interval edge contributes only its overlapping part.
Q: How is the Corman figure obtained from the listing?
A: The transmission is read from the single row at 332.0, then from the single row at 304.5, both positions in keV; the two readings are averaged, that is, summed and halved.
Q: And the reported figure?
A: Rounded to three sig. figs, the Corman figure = 1.47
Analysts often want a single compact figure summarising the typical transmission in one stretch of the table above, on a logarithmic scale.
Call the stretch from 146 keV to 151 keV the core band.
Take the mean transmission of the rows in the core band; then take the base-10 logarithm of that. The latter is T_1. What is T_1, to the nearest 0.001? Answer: 0.179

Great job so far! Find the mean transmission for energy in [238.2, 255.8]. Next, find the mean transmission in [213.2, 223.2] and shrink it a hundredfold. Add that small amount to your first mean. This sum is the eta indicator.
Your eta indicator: 1.49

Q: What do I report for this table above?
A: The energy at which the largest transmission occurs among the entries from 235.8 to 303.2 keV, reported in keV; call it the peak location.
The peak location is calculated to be 299.5 keV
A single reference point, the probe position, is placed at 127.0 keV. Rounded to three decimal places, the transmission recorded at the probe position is 1.513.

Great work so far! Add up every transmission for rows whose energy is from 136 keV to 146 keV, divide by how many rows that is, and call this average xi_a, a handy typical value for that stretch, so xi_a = 1.50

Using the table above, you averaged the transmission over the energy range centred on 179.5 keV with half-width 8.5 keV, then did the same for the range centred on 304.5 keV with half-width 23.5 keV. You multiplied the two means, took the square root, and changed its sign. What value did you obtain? -1.49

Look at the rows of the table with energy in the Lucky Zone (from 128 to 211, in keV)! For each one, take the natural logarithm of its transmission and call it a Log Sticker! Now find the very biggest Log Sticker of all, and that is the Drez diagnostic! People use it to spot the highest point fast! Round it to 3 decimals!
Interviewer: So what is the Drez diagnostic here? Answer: 0.427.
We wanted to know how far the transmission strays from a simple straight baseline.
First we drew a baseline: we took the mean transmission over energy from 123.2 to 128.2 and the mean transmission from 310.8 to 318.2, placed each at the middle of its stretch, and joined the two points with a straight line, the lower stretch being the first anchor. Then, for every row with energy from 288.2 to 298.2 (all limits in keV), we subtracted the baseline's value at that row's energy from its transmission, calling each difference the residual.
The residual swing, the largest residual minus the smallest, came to 0.018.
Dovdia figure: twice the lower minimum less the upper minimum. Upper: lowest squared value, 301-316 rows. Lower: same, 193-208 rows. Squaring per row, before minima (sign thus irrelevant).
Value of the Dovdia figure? 2.20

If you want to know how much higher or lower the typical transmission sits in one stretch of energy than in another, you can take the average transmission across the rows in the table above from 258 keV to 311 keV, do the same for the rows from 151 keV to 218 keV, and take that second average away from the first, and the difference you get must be -0.018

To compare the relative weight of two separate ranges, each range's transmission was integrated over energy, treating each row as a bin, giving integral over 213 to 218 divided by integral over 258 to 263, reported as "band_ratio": 1.01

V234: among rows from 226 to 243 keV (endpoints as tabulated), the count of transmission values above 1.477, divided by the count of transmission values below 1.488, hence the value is 1.7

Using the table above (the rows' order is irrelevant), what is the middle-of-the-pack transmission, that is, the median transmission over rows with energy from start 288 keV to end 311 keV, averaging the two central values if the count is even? 1.49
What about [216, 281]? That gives 1.48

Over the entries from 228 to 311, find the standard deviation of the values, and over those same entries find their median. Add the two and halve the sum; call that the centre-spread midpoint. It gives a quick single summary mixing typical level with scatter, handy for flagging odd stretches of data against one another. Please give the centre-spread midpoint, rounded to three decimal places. 0.750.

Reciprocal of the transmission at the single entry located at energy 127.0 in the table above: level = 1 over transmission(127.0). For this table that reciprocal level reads 0.661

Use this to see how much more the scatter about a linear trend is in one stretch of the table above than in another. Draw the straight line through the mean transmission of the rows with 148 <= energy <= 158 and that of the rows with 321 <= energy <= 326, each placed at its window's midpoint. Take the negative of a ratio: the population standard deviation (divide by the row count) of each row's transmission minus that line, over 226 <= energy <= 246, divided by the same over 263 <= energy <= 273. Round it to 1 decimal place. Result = -6.9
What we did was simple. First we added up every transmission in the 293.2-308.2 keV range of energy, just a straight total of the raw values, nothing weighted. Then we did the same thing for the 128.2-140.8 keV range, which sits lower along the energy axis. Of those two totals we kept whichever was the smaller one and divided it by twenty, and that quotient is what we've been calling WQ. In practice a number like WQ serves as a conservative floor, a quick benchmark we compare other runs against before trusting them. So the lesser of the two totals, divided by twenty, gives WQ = 0.37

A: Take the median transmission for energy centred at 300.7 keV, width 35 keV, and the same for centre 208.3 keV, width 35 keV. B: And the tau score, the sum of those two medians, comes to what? 2.97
